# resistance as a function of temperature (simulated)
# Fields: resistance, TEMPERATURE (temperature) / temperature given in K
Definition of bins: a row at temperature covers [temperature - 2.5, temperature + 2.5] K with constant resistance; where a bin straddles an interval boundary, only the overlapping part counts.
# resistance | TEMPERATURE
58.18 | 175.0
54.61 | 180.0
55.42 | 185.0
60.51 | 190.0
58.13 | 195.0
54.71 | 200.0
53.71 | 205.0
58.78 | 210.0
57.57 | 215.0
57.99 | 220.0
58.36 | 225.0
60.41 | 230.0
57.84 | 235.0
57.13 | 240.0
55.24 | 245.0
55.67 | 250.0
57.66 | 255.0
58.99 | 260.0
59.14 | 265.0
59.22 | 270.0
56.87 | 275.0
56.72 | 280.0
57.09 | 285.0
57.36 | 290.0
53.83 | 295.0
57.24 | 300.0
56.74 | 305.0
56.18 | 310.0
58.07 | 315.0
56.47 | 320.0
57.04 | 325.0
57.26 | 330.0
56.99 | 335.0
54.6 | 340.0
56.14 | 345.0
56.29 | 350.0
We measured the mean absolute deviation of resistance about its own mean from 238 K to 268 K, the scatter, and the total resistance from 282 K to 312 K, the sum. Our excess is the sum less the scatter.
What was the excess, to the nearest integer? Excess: 337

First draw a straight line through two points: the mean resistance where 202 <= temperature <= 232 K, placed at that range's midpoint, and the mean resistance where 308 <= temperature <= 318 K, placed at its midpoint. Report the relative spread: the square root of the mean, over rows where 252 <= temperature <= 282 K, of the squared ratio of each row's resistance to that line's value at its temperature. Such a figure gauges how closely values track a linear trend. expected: 1.01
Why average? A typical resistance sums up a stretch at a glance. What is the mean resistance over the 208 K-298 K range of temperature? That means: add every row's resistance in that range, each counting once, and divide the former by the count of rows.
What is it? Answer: 57.5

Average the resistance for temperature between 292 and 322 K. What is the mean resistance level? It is 56.4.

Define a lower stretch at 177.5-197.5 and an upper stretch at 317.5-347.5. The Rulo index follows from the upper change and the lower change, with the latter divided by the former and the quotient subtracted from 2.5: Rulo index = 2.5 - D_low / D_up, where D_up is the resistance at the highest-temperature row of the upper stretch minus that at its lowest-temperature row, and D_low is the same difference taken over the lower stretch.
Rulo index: 13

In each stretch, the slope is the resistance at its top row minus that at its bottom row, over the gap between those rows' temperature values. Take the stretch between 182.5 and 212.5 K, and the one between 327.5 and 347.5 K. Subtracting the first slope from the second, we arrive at -0.21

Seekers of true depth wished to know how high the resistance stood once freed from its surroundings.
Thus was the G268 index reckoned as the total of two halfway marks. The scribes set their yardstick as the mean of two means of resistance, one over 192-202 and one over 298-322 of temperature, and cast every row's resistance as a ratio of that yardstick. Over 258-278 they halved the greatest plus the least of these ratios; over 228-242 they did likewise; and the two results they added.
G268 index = 2.06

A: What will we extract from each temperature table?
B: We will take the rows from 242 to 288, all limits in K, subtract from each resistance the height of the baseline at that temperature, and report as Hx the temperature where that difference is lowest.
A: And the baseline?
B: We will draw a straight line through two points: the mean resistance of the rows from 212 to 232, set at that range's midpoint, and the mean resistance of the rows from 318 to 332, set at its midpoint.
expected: 245.0 K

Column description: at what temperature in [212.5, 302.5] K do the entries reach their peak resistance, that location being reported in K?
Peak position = 230.0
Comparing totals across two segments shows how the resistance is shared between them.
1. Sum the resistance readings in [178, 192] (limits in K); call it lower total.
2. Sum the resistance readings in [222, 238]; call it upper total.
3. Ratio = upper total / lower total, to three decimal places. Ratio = 1.036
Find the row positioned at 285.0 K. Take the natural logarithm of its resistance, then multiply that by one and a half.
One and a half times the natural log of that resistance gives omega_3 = 6.07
